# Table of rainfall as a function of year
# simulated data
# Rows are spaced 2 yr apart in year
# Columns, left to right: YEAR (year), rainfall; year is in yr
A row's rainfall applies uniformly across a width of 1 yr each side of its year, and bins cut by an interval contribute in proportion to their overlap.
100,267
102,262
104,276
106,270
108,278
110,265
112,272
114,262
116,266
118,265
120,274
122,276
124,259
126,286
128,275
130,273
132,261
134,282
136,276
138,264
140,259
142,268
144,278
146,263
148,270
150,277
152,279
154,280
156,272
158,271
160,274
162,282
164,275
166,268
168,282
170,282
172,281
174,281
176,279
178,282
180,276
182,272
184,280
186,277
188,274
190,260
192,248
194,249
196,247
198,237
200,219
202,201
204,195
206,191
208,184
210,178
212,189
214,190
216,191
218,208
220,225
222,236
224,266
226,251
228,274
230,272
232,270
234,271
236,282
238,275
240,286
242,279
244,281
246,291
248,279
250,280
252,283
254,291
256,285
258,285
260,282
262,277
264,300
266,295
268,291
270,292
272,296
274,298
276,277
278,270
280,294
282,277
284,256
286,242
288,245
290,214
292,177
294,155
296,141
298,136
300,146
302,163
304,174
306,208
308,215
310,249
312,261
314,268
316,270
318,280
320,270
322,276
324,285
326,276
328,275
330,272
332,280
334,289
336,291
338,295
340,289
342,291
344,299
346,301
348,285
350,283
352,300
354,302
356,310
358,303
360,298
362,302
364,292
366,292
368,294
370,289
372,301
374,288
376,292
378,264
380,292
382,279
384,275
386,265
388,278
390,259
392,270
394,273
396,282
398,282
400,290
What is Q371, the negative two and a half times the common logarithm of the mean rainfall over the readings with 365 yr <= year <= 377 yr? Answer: -6.17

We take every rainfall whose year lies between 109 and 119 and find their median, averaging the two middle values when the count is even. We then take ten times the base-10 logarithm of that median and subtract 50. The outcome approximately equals -25.8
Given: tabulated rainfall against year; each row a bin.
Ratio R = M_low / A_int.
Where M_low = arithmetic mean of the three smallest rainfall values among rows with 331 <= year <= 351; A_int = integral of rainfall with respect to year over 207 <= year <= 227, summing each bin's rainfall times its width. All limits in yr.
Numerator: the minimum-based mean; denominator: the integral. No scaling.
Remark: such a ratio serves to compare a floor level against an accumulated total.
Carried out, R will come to 0.067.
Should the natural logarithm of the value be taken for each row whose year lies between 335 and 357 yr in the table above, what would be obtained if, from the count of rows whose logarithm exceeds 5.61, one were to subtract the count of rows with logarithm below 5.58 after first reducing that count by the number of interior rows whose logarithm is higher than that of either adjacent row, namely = 13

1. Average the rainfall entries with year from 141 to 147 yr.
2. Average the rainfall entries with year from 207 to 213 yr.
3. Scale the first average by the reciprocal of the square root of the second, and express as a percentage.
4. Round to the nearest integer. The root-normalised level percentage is 1990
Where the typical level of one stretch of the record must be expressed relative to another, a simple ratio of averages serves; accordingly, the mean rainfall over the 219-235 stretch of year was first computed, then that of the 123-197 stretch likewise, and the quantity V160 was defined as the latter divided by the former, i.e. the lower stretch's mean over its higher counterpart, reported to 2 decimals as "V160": 1.05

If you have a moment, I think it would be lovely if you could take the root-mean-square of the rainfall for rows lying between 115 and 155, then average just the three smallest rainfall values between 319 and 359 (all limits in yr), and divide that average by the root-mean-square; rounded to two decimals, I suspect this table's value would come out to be 1.00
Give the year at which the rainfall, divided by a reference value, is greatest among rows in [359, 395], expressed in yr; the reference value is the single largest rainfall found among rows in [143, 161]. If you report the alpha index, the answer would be 362 yr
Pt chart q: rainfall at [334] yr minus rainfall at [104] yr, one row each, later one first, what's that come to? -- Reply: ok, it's 13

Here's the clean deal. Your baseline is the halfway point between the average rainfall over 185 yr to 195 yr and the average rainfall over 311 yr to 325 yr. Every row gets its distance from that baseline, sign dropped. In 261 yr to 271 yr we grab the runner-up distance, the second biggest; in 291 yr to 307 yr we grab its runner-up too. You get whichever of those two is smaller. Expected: 28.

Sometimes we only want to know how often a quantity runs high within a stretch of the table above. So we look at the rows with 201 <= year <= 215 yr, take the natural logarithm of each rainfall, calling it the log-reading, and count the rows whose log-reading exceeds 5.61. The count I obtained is 0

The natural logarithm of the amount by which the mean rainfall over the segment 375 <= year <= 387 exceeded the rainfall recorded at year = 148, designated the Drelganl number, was 2.06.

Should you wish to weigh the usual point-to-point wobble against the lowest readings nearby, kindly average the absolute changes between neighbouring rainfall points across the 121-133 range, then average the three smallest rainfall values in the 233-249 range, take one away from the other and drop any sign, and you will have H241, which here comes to 261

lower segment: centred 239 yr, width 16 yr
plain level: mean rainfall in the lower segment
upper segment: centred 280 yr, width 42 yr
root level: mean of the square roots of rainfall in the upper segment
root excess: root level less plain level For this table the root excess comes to -264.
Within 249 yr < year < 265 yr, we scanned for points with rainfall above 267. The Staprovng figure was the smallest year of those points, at 250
